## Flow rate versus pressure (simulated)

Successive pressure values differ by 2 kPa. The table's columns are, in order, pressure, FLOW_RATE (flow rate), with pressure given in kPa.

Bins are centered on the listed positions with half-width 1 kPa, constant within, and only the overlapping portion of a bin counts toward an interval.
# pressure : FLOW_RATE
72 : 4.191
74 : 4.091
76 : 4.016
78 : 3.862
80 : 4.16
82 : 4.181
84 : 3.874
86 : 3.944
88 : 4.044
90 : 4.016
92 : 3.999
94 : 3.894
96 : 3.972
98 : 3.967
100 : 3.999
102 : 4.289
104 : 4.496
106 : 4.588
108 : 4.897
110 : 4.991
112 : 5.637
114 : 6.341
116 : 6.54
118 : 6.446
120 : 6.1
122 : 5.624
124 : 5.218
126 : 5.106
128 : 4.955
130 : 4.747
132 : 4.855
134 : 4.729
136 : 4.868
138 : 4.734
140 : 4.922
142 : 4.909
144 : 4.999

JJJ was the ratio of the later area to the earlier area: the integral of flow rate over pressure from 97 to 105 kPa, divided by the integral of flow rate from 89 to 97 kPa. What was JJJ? 1.05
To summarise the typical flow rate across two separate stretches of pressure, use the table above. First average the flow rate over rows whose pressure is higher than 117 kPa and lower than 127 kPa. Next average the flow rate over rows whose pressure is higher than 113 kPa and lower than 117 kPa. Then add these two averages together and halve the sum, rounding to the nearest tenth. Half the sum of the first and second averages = 6.1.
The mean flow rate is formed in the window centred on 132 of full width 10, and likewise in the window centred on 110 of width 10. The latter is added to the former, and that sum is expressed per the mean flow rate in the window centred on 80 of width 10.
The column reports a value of 2.5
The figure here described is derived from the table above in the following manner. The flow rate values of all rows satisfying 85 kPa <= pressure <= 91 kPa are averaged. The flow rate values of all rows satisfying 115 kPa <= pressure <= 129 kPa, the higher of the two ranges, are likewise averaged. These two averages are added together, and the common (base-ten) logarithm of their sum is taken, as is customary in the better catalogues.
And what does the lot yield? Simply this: 0.99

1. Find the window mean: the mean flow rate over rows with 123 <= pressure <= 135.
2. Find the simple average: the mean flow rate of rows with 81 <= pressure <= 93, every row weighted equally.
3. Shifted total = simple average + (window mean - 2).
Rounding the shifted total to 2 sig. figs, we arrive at 6.9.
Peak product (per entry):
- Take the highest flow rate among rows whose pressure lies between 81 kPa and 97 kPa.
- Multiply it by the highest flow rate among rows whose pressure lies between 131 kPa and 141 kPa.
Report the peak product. 21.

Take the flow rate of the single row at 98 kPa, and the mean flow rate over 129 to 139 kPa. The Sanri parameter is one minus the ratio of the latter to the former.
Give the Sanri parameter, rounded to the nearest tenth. -0.2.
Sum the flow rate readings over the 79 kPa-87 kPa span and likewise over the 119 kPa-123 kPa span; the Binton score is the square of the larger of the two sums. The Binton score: 261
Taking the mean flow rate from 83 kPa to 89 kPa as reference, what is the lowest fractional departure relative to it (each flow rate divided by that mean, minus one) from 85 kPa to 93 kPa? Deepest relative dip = 0.00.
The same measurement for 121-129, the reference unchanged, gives 0.25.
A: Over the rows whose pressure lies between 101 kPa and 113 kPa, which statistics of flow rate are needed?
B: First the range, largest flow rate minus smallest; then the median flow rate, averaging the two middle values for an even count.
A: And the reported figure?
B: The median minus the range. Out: 3.4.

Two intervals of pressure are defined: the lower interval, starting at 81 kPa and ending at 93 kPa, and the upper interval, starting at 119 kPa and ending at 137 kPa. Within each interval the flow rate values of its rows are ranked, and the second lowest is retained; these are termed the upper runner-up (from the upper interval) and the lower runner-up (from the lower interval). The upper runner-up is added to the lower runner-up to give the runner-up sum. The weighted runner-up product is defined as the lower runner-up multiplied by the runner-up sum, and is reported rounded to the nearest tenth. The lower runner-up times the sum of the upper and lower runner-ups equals 34.3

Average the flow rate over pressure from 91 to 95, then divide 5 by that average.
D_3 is 1.27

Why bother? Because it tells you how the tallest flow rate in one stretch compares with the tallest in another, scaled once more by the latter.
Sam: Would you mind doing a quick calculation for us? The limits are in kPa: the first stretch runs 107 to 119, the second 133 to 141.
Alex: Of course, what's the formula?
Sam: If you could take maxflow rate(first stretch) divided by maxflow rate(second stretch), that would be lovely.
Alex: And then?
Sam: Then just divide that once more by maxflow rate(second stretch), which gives 0.270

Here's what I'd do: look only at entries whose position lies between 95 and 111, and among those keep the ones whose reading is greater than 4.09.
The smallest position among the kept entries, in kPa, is 102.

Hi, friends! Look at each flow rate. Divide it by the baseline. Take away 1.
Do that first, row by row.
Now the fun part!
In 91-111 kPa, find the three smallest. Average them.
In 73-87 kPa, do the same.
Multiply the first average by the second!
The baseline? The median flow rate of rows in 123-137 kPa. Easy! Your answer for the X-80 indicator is 0.038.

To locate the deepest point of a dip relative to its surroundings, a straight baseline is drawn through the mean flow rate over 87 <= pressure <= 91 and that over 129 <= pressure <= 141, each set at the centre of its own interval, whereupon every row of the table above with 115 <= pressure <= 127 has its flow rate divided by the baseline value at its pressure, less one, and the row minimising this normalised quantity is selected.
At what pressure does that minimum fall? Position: 126 kPa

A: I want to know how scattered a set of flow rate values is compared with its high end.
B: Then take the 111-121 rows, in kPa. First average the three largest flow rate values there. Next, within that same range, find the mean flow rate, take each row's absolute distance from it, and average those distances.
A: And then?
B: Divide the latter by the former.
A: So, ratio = 0.043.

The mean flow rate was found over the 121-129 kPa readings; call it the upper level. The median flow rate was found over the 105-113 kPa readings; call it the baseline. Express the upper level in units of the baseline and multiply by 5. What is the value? 5.3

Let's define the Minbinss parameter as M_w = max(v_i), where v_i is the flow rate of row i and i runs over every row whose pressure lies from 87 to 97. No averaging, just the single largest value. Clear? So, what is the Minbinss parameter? 4.044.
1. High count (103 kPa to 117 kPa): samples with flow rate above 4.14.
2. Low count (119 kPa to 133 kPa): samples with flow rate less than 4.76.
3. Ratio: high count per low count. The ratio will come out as 7.0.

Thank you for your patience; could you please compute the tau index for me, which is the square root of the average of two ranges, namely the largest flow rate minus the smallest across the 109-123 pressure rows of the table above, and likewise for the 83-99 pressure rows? 0.93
